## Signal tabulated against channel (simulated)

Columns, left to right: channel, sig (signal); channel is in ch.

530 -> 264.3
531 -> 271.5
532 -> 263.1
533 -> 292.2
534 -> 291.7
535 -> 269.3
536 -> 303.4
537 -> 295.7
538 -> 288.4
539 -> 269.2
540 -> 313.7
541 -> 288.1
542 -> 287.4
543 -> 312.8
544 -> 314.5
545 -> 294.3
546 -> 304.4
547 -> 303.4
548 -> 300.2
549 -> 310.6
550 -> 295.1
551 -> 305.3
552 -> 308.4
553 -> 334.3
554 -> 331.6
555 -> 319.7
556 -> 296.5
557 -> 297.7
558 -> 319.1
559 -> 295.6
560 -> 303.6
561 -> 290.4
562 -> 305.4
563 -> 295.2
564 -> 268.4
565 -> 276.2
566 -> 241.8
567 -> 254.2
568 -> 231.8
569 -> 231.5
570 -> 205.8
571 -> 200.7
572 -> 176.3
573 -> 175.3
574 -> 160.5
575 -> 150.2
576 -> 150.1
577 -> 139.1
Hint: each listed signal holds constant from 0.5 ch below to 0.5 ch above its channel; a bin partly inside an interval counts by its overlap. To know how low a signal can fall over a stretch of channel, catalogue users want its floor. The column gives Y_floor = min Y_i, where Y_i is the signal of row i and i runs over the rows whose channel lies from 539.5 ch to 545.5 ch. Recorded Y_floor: 287.4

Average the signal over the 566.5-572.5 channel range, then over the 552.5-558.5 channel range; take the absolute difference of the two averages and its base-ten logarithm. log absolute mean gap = 2.0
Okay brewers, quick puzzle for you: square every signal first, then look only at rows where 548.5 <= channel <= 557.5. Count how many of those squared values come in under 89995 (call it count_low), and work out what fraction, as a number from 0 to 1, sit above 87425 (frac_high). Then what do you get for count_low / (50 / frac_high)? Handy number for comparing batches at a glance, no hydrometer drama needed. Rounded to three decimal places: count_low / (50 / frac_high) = 0.053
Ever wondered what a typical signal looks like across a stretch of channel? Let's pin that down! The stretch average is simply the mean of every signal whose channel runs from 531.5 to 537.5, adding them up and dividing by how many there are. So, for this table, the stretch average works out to 286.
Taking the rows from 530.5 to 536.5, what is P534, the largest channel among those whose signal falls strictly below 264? 532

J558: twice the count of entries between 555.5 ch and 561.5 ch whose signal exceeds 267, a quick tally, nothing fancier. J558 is 12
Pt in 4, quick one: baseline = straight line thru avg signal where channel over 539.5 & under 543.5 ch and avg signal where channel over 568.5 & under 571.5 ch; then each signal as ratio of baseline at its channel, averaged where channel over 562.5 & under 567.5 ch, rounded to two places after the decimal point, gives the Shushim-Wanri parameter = 1.17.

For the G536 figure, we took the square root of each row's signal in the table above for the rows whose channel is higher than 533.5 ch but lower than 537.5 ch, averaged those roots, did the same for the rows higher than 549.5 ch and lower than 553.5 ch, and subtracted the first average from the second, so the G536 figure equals 0.6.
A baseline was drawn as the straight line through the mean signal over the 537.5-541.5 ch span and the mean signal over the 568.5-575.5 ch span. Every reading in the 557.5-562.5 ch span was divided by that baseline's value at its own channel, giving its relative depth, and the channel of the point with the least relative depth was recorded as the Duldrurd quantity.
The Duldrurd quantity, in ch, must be 559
